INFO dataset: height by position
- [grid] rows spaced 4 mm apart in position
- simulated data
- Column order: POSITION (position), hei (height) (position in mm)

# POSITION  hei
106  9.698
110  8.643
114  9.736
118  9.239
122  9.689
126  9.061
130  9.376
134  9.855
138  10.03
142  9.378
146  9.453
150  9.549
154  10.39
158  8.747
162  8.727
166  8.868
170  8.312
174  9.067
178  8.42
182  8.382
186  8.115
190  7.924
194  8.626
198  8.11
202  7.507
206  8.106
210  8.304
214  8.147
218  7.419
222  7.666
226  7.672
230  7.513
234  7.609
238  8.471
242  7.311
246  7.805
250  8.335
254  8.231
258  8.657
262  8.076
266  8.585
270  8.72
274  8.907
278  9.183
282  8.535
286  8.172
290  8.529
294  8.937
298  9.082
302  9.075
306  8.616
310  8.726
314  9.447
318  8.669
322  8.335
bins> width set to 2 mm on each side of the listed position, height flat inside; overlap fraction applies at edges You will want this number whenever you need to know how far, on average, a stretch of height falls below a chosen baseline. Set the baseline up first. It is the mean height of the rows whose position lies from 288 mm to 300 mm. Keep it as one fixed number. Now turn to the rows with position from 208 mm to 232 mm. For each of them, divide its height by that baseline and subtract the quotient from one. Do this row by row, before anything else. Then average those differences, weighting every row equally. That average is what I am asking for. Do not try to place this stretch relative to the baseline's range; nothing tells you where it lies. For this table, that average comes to 0.12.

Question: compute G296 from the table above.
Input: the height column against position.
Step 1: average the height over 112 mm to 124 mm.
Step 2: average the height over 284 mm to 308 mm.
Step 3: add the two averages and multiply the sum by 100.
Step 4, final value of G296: 1829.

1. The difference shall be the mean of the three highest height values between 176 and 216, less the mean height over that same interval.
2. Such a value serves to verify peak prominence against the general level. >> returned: 0.31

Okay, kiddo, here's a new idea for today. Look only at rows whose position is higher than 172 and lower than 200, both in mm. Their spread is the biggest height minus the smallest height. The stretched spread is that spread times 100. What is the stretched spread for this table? 114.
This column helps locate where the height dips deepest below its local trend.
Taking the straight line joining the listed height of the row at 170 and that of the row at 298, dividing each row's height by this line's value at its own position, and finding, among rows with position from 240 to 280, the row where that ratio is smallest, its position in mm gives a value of 242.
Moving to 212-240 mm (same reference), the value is 218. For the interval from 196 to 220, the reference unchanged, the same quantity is 218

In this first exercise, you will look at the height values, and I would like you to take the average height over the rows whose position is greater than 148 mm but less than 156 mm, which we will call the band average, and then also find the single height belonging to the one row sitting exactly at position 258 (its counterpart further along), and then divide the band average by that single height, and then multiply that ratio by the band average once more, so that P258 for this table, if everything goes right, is 11.5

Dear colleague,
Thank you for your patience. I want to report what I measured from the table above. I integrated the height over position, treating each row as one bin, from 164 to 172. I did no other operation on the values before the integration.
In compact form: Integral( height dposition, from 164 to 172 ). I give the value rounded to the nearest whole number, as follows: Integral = 69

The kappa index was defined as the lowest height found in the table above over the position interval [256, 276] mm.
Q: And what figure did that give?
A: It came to 8.076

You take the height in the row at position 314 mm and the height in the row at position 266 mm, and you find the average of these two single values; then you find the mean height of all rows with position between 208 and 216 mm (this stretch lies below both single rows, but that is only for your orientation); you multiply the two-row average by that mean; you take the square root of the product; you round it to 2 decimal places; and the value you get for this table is 8.61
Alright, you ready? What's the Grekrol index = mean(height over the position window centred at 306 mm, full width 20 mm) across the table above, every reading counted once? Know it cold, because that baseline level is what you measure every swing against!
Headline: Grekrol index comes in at 8.99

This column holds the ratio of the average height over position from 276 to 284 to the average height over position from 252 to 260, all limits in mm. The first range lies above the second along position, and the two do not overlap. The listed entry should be 1.05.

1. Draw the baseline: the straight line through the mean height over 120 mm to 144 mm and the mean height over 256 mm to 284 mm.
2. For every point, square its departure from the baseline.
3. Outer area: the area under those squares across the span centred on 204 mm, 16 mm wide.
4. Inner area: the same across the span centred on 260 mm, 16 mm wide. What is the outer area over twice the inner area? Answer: 3.6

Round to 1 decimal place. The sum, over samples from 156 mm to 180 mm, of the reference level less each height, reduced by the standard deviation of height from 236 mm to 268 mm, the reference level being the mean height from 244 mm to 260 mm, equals -3.0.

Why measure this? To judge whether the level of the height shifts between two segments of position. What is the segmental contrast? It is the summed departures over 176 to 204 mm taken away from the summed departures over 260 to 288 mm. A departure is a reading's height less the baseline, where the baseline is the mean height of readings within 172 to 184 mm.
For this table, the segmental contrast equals 3.1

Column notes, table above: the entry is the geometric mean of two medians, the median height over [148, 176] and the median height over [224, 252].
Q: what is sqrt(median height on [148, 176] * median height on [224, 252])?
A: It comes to 8.25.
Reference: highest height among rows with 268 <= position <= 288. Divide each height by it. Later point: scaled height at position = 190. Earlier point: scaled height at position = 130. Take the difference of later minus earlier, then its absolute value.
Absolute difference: 0.158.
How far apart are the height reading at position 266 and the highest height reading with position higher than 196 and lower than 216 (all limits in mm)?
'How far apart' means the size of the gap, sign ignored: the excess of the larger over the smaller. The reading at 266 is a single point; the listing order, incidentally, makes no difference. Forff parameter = 0.28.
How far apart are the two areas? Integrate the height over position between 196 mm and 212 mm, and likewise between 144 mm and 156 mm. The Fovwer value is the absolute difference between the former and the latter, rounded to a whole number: 11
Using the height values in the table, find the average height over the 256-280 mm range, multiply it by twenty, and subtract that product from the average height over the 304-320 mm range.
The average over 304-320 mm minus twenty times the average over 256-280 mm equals -165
